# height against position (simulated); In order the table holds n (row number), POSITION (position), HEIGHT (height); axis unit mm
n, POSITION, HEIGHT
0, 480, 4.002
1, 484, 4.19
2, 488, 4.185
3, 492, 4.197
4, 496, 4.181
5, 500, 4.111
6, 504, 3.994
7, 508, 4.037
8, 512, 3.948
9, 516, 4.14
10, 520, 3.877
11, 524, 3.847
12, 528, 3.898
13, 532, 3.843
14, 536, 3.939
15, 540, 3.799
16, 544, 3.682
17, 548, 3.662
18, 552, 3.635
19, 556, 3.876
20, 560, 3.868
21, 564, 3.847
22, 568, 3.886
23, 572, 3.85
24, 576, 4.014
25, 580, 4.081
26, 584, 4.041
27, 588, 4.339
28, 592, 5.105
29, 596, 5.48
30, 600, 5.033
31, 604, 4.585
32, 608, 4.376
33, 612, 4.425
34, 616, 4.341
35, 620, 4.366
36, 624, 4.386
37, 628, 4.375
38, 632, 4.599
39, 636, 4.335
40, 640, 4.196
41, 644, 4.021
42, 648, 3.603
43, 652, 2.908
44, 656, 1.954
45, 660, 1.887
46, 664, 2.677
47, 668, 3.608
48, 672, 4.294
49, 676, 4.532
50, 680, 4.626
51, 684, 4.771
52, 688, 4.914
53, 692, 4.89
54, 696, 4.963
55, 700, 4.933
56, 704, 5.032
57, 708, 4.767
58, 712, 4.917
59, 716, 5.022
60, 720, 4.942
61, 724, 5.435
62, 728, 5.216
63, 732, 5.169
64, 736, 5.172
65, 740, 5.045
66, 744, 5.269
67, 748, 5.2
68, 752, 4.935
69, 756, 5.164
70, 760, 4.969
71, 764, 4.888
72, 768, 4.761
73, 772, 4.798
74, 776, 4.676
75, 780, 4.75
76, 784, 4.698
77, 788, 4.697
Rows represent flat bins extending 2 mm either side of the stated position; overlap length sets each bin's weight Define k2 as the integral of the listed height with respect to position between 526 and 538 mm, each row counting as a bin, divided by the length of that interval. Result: 3.9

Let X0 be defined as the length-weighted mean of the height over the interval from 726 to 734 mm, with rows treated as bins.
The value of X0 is 5.19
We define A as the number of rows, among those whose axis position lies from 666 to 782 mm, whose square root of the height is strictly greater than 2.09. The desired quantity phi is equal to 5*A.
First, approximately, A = 27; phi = 135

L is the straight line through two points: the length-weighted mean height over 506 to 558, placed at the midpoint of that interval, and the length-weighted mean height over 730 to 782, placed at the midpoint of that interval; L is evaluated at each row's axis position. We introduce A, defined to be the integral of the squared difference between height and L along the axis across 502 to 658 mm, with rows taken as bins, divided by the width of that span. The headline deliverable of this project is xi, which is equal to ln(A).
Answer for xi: -1.0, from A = 0.4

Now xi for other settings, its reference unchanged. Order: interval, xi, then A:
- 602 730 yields -0.4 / 0.7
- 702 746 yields -2.4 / 0.1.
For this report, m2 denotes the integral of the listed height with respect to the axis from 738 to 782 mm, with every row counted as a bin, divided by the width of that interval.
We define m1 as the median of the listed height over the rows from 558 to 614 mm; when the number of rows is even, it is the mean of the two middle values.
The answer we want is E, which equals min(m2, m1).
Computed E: 4.21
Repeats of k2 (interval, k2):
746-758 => 5.1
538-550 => 3.7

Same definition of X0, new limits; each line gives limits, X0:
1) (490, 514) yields 4.08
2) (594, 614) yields 4.78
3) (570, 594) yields 4.24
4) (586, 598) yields 4.97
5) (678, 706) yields 4.88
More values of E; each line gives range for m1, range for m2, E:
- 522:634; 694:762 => 4.03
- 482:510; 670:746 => 4.18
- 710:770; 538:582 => 3.84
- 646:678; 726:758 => 3.26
